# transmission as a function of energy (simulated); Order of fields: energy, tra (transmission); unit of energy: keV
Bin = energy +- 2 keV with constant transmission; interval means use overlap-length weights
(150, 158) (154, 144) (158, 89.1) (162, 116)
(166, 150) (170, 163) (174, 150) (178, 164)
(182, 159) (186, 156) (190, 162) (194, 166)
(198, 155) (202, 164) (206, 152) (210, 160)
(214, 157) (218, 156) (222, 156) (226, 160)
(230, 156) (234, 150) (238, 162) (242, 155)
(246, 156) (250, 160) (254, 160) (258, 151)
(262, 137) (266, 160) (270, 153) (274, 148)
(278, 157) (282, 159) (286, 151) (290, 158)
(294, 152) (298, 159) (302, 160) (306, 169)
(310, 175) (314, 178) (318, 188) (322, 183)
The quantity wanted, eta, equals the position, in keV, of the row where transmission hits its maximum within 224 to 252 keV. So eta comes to 238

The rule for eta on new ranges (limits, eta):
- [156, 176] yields 170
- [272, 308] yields 306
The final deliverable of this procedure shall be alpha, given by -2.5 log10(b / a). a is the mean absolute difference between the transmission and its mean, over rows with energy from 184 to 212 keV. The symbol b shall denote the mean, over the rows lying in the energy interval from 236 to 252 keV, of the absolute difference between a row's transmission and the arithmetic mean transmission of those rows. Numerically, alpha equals 0.5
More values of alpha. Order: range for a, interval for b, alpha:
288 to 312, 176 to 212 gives 0.6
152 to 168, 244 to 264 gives 1.2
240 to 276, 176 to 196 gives 0.6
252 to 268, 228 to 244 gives 1.0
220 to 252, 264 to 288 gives -0.4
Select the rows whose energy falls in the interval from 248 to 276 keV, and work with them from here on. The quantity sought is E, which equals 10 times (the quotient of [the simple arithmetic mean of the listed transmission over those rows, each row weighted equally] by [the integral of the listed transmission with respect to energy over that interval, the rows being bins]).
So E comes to 0.36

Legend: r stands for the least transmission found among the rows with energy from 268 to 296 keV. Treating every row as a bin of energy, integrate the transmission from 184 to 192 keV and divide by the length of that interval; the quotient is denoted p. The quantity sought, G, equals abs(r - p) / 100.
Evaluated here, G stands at 0.110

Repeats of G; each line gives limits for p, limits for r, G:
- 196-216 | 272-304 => 0.096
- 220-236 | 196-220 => 0.035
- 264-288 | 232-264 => 0.177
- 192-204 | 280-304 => 0.107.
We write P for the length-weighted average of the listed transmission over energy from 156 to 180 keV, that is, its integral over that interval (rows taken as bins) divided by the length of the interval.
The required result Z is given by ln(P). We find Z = 4.932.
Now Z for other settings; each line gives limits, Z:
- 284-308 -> 5.064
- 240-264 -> 5.032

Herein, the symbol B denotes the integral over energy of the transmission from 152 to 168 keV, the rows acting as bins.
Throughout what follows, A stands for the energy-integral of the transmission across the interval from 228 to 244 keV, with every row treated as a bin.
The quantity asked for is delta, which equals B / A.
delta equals 0.80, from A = 2492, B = 1996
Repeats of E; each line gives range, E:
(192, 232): 0.25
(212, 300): 0.11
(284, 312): 0.36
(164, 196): 0.31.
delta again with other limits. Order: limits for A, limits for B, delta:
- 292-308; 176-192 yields 1.00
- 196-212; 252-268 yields 0.96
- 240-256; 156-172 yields 0.82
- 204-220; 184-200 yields 1.02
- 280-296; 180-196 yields 1.04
